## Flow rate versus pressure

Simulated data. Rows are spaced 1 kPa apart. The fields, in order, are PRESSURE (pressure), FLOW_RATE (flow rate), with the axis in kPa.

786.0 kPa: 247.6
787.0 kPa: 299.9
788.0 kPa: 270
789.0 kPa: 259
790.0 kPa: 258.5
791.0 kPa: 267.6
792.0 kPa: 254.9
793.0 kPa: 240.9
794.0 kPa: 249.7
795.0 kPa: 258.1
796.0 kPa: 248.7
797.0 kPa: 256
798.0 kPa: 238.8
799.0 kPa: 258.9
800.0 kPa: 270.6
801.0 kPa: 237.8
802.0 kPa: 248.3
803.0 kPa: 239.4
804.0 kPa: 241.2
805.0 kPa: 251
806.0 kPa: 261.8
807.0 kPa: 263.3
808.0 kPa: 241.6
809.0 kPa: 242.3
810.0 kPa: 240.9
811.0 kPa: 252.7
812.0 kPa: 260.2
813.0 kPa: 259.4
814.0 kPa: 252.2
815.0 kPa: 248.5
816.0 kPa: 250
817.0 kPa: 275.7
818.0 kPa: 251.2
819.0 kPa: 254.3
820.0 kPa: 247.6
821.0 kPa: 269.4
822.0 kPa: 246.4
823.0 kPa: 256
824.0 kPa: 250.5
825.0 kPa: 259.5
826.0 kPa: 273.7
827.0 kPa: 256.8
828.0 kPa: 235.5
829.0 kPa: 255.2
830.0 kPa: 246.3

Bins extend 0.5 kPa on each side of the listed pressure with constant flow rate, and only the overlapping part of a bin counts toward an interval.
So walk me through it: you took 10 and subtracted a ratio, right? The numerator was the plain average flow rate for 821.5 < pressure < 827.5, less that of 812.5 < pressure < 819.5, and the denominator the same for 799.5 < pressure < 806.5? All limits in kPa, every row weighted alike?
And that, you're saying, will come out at 10.00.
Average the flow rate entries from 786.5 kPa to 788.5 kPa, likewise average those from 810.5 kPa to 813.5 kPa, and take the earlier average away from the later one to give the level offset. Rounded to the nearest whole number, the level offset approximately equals -28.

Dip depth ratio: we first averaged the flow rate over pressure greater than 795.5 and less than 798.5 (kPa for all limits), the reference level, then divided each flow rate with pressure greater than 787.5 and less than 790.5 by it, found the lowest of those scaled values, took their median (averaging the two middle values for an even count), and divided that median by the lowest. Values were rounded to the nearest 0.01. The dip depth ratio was 1.00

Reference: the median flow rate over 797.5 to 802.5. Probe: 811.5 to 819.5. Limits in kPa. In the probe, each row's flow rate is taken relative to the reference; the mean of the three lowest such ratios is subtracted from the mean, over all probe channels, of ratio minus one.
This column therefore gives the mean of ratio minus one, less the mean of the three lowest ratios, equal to -0.974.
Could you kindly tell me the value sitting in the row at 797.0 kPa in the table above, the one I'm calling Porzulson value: 256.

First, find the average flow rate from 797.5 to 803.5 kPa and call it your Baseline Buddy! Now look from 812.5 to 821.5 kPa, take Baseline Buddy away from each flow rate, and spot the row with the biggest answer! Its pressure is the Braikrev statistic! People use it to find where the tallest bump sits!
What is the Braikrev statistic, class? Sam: 817.0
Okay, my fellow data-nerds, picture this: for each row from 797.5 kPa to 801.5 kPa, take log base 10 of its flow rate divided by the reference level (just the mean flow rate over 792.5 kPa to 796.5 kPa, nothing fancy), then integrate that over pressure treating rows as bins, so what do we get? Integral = 0.01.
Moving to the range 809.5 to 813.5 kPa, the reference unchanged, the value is 0.03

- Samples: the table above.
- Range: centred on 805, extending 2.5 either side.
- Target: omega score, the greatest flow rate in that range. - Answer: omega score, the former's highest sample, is 263.3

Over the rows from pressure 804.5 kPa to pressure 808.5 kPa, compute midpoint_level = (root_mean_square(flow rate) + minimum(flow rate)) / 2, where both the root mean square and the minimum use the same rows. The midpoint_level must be 248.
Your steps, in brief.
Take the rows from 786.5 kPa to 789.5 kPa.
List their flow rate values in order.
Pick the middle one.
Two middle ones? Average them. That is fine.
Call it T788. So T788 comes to 270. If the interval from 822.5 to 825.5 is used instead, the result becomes 256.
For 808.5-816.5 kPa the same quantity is 251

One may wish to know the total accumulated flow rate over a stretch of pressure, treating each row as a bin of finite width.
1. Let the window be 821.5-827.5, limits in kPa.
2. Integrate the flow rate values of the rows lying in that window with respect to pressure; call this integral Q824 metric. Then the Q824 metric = 1543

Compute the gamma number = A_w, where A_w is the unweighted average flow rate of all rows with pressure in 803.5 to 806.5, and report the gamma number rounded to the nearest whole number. 251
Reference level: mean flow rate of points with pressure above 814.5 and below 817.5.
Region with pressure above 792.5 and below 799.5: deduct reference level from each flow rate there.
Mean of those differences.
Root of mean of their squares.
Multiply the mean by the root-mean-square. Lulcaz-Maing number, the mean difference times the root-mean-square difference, -86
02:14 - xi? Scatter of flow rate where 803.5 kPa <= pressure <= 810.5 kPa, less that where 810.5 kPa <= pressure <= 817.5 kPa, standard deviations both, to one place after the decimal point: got 0.6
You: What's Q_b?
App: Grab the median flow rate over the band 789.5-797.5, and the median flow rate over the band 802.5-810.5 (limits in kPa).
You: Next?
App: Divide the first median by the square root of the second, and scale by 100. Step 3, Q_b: 1642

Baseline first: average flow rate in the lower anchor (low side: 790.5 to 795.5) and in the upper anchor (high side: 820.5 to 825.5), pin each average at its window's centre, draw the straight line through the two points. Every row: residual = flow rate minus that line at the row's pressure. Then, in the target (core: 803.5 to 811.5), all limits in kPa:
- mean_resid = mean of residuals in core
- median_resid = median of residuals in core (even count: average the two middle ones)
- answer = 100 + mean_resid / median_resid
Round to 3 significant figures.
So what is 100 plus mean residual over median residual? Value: 101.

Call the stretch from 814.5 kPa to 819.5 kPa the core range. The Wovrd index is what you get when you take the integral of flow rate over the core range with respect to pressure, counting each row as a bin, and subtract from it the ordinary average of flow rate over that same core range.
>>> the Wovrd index 1024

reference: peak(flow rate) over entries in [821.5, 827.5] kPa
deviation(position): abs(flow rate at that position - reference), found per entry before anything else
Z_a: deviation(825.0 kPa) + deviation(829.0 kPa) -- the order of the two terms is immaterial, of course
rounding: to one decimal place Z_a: 32.7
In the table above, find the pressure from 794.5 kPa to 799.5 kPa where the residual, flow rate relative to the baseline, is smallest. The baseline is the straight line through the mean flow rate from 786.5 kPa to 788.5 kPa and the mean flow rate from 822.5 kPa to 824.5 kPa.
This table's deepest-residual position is 798.0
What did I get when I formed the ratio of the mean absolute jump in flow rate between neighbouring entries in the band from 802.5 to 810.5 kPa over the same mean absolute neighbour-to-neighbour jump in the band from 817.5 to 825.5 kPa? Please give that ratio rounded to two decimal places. 0.61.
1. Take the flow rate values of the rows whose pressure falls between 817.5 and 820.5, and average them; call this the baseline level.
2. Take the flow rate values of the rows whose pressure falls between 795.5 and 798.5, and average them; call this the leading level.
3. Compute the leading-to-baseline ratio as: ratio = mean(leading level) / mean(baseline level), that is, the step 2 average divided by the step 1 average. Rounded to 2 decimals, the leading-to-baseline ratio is 0.99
